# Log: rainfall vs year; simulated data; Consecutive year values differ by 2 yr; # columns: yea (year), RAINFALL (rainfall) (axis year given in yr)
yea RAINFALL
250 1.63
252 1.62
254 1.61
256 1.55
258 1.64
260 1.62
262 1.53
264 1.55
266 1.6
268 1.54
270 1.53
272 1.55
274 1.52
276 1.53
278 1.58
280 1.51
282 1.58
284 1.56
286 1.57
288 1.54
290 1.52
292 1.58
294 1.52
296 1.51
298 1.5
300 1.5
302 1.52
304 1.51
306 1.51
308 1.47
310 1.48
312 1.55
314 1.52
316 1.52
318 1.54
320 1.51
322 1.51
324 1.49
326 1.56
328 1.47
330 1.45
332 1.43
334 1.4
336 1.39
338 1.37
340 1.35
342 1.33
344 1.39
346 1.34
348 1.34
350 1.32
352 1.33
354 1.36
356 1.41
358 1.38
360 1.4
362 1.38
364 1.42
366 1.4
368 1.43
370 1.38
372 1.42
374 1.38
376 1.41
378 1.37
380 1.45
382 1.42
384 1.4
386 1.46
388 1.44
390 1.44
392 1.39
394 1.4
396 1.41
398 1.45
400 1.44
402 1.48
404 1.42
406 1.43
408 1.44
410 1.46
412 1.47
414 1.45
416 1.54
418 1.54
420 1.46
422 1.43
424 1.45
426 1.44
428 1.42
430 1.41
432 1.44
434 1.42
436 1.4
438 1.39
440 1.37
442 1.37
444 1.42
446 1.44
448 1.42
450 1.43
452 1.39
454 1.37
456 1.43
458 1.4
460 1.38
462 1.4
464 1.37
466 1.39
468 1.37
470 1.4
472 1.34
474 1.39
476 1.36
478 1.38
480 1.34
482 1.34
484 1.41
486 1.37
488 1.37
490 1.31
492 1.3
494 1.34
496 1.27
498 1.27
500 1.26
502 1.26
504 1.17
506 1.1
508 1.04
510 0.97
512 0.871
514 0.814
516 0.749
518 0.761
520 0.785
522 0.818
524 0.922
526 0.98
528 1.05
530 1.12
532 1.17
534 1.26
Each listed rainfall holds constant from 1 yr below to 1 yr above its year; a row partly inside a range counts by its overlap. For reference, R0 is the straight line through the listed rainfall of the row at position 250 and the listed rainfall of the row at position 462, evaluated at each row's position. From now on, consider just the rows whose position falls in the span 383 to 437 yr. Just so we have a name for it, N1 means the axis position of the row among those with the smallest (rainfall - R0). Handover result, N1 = 392 yr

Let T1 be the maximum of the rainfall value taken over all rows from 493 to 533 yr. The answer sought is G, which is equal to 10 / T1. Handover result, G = 7.5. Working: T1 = 1.34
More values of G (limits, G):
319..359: 6.4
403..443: 6.5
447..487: 7.0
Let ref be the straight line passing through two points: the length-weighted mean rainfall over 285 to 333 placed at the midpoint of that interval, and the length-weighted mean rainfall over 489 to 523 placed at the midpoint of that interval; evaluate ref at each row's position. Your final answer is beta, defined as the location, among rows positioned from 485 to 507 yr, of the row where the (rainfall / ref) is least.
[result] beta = 506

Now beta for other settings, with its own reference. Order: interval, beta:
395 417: 396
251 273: 262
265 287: 274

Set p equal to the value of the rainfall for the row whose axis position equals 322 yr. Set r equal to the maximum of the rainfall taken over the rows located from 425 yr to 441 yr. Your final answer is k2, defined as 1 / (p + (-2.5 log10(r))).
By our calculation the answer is 0.90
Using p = 1.51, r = 1.44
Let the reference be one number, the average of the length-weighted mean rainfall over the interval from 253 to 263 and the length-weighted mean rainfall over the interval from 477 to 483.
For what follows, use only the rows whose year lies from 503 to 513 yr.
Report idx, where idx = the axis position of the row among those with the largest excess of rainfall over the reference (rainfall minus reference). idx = 504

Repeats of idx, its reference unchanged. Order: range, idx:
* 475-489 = 484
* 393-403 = 402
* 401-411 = 402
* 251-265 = 258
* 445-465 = 446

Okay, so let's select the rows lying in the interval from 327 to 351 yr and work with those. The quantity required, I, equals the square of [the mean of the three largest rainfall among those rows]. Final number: 2.10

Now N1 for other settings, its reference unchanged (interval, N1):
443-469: 454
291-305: 298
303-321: 308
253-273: 262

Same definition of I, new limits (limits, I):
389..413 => 2.16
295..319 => 2.36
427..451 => 2.06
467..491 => 1.96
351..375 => 2.03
